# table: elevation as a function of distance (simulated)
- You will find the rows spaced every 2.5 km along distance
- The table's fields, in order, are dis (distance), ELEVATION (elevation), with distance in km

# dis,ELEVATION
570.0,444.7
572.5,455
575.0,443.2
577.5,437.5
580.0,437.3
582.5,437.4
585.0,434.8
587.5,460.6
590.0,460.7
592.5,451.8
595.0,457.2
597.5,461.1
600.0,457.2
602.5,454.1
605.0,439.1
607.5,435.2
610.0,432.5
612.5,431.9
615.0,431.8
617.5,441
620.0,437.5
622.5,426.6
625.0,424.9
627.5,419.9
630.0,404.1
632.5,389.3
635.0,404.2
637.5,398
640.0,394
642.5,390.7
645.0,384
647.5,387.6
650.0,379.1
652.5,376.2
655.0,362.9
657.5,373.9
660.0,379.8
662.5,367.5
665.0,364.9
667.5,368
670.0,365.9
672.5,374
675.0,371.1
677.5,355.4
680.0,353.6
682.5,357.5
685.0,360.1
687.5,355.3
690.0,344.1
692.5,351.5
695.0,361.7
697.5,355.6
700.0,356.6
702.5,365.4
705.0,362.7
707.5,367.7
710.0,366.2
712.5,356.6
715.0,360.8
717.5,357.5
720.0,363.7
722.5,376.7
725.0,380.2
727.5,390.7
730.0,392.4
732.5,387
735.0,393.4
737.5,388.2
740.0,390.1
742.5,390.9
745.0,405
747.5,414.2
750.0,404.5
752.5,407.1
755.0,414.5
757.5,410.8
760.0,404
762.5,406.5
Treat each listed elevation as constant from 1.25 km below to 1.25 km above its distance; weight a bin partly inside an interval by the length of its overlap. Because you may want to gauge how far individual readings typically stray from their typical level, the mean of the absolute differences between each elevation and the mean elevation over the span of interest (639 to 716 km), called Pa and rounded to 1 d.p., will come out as 9.4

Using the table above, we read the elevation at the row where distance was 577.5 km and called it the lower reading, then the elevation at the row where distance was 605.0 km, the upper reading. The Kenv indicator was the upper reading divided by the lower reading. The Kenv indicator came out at 1.00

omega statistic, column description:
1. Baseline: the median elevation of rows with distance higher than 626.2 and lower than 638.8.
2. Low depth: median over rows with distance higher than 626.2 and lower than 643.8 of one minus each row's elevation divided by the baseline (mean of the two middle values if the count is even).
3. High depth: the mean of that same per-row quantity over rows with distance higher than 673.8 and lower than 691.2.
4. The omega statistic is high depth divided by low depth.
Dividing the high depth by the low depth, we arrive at 7.8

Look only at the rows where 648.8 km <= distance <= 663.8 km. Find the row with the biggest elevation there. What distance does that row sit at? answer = 660.0 km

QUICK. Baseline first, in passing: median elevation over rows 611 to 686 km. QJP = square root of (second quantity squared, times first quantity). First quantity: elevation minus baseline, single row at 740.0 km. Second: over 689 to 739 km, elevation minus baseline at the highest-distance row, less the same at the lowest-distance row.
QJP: 126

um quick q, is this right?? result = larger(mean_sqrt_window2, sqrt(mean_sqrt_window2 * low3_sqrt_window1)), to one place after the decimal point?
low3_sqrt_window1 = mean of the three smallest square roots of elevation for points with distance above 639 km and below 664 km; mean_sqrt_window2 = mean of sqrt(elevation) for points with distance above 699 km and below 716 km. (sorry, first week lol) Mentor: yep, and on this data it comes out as 19.1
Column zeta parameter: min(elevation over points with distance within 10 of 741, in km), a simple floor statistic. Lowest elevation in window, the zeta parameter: 387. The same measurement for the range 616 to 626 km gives 424.9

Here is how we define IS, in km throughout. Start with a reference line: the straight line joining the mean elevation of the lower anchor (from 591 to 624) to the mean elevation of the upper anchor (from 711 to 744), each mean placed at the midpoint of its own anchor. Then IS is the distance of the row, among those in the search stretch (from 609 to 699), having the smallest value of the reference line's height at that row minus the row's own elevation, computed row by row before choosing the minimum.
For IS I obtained 617.5 km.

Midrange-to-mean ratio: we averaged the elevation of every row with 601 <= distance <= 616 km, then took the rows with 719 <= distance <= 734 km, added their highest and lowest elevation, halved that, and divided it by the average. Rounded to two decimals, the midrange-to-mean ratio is 0.86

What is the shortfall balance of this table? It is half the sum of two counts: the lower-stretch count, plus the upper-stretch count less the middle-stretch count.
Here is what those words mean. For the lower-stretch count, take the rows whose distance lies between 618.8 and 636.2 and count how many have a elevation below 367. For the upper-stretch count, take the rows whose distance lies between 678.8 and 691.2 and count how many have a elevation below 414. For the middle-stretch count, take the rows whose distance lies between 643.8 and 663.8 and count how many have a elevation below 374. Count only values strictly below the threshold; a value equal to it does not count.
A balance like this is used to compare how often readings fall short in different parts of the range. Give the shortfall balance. 1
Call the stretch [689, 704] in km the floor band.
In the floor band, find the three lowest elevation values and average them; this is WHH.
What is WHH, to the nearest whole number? 350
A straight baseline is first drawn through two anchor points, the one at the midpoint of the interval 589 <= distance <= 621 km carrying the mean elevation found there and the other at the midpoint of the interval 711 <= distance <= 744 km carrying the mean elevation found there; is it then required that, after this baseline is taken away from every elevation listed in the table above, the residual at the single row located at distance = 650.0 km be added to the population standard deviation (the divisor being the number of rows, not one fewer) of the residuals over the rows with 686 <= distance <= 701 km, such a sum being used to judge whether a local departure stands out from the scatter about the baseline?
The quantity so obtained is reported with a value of -35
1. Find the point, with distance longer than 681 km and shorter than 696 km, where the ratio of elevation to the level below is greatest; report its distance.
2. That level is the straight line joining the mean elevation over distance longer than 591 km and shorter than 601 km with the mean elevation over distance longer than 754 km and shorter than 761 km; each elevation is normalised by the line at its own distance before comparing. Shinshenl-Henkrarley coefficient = 695.0 km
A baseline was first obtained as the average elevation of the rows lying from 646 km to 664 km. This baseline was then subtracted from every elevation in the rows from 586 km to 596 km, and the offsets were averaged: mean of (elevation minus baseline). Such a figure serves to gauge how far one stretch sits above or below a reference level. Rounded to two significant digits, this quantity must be 82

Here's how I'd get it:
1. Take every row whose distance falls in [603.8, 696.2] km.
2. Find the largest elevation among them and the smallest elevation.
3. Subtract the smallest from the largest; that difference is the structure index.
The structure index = 97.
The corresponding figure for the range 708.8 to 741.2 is 37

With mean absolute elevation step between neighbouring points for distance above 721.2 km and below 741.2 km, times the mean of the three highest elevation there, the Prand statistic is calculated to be 1938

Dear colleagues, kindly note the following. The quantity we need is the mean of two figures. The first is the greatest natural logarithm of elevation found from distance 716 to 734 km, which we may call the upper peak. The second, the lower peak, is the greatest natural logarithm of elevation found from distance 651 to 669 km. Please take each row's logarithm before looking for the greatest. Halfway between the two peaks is 5.96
